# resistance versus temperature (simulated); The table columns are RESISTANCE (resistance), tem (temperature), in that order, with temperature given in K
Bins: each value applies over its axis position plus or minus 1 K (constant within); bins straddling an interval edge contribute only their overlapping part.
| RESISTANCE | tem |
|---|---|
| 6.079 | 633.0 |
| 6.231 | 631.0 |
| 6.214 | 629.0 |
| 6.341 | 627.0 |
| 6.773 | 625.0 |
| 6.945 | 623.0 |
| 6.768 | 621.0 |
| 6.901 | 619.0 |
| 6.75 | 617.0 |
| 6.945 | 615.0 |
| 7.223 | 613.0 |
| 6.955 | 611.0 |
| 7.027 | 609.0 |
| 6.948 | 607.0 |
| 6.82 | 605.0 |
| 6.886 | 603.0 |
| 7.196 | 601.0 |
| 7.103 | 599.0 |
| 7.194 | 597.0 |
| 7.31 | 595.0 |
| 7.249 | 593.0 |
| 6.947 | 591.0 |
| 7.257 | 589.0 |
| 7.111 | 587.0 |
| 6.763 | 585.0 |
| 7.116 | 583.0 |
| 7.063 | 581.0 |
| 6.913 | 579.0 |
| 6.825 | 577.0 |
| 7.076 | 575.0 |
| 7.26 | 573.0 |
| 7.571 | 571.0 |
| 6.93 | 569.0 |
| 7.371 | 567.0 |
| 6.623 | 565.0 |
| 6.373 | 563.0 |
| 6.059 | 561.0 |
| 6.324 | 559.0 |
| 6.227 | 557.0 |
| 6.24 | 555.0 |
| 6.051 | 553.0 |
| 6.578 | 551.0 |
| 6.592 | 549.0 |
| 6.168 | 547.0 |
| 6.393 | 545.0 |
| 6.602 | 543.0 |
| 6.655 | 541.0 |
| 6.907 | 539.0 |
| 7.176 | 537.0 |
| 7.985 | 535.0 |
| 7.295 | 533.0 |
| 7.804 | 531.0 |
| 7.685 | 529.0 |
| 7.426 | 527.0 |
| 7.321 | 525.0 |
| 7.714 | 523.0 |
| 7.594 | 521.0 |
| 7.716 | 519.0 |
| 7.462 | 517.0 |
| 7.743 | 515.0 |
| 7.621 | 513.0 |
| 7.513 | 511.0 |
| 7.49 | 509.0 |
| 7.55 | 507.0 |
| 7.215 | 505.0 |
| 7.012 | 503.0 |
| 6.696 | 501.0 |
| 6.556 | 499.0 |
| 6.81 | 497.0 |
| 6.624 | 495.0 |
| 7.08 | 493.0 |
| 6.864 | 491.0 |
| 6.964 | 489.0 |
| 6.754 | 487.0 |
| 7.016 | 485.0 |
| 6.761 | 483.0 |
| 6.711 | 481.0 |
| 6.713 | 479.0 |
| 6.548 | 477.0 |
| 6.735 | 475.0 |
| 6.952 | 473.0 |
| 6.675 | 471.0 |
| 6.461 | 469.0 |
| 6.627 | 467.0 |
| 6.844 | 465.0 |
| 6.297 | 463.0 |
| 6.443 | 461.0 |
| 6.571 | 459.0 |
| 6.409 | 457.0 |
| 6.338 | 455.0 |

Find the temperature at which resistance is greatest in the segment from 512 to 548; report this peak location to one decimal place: 535.0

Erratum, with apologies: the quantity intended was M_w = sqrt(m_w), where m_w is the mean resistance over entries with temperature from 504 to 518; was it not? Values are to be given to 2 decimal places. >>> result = 2.74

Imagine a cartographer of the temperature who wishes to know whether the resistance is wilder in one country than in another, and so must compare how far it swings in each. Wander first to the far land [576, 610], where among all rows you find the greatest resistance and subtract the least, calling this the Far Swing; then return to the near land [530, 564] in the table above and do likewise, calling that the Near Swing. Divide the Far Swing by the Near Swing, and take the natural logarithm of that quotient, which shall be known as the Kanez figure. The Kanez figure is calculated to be -1.3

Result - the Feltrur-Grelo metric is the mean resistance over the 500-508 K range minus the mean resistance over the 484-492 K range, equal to 0.22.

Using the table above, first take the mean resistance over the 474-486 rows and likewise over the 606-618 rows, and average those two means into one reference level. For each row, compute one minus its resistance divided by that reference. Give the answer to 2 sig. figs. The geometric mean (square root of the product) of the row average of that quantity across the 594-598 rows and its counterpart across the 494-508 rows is 0.023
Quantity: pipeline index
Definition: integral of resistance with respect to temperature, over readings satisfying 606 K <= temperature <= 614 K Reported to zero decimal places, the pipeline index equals 56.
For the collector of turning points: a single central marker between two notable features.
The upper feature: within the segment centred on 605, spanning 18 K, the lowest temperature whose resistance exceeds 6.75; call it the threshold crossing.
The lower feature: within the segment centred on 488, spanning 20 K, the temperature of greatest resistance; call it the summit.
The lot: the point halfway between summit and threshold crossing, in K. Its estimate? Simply 545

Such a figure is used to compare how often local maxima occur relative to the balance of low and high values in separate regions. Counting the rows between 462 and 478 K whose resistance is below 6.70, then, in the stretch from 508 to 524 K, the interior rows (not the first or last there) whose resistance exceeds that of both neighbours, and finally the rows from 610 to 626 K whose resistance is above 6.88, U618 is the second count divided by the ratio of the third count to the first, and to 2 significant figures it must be 2.0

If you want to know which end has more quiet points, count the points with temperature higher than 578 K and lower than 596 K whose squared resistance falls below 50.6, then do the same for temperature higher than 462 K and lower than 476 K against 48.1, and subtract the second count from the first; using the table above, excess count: -1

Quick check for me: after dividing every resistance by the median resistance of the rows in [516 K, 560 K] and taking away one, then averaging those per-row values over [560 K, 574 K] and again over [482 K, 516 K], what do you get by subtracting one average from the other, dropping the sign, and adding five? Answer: 5.03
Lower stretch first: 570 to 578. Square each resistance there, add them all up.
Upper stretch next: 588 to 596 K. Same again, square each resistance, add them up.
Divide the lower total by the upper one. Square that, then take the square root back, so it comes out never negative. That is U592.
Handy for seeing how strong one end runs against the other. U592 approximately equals 1.00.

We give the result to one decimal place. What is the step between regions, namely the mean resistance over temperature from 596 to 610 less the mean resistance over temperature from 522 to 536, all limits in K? -0.6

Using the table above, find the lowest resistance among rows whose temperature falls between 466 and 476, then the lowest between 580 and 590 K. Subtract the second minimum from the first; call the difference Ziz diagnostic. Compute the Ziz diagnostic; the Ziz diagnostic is -0.30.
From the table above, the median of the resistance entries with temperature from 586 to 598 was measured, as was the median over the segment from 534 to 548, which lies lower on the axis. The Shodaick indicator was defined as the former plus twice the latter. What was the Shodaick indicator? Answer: 20.5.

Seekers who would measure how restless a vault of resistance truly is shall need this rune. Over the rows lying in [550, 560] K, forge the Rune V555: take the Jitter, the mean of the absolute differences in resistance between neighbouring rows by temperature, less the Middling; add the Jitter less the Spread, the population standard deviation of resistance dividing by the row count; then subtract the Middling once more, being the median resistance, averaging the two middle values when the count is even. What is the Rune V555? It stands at -12.24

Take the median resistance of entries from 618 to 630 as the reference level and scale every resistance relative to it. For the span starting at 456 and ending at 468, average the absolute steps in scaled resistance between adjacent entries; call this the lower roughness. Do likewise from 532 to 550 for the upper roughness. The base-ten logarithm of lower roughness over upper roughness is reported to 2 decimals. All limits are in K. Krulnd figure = -0.18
